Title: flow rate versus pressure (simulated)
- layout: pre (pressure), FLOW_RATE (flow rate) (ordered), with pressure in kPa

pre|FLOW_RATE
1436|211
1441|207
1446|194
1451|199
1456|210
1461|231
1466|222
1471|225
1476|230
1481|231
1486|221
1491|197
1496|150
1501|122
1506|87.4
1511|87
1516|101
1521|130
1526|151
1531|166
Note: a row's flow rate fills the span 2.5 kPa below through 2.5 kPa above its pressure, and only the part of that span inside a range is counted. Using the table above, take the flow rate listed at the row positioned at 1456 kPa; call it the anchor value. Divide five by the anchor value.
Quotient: 0.024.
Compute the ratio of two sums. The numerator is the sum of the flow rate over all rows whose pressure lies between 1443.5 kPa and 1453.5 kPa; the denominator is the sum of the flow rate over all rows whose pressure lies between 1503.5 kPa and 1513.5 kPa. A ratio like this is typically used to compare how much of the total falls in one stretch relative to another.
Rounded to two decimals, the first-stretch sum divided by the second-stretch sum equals 2.25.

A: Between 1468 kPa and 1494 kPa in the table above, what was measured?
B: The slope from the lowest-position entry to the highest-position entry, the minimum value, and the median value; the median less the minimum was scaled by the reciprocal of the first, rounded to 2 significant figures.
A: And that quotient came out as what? -20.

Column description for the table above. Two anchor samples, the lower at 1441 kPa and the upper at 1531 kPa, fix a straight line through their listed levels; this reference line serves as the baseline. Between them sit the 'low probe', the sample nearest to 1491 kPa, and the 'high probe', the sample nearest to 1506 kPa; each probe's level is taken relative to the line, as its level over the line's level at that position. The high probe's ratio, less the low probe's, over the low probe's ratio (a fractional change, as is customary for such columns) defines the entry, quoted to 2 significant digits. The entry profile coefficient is -0.54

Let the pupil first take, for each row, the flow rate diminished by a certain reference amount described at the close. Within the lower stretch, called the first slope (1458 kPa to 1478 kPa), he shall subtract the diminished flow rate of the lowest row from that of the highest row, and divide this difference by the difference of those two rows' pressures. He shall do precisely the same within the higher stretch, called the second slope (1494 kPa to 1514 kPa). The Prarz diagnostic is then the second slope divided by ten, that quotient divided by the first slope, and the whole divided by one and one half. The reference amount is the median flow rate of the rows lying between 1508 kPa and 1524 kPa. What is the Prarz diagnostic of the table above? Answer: 4.2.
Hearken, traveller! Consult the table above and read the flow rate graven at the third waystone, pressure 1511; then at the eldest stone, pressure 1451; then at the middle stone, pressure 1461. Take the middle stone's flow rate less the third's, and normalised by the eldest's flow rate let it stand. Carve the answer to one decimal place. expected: 0.7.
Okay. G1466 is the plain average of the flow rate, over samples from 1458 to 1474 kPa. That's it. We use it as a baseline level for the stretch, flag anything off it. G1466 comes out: 226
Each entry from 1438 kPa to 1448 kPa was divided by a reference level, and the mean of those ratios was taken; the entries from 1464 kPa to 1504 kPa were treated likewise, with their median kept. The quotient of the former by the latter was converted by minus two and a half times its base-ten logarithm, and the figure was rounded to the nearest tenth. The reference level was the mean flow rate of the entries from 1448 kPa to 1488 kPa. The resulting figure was 0.1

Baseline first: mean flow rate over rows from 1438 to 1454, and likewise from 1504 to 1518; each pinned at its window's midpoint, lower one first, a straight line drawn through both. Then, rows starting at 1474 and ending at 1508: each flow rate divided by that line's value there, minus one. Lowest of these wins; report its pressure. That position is 1506 kPa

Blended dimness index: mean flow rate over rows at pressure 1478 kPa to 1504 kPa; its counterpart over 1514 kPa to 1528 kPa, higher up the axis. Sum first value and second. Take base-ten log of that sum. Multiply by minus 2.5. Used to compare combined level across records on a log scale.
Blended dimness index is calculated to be -6.2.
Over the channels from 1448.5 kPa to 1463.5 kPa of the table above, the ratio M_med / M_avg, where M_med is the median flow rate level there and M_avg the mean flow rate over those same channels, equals 0.984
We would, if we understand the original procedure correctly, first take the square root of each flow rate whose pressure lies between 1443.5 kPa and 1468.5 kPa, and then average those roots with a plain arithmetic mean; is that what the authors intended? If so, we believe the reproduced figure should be 14.5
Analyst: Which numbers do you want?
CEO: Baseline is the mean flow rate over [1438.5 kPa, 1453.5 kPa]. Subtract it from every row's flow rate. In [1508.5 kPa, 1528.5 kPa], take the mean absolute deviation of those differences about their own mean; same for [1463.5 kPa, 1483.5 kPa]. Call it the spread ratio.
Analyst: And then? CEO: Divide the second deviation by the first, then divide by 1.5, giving 0.10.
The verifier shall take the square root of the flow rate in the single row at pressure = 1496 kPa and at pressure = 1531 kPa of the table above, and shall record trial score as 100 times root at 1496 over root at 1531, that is 95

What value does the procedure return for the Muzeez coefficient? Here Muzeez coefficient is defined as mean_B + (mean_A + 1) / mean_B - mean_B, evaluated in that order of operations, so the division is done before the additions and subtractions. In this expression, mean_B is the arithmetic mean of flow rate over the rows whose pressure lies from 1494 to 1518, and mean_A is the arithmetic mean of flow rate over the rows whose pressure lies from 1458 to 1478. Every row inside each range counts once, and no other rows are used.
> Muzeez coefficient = 2.1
